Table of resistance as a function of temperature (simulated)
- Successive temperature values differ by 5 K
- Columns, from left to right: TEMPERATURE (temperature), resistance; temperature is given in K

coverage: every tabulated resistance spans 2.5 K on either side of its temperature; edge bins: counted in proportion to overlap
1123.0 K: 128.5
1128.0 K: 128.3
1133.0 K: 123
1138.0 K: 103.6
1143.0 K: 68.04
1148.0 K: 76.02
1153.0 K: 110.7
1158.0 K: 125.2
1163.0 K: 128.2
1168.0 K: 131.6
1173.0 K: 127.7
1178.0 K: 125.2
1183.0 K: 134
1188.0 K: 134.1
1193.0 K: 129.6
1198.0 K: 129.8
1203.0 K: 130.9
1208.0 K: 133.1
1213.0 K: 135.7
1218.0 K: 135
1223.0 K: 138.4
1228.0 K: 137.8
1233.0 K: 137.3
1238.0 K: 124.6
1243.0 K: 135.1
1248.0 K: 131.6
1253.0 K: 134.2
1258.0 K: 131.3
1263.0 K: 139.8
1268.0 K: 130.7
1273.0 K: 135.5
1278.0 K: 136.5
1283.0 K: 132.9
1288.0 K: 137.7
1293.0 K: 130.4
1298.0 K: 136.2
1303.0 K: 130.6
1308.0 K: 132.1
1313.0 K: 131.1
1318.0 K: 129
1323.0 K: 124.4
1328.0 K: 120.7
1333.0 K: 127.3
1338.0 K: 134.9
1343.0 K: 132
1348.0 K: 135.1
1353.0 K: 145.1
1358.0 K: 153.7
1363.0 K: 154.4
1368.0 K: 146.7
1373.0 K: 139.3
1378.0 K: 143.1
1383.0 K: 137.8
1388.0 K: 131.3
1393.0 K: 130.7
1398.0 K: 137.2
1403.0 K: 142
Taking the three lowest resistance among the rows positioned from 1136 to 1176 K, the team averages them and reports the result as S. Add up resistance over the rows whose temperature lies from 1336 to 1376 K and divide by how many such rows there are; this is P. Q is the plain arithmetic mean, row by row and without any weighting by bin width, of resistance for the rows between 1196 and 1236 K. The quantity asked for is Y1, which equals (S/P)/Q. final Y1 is 0.0043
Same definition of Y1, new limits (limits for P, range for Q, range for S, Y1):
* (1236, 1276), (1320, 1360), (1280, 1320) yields 0.0073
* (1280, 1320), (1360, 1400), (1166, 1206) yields 0.0069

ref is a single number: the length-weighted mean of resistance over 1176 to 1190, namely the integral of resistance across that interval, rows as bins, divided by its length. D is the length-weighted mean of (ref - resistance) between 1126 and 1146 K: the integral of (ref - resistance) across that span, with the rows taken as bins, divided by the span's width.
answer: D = 26.8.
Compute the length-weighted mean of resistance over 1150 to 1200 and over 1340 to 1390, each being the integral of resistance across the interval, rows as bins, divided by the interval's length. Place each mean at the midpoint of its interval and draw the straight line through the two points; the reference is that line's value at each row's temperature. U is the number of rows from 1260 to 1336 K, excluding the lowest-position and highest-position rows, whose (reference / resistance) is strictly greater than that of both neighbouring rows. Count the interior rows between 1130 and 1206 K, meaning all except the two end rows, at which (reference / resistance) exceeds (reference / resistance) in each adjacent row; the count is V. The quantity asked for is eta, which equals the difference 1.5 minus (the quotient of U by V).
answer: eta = -0.2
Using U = 5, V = 3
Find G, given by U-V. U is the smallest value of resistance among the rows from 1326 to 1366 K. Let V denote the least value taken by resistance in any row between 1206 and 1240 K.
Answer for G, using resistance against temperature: -4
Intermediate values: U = 120.7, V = 124.6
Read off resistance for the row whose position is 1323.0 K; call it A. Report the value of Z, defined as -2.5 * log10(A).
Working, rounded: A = 124.4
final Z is -5.24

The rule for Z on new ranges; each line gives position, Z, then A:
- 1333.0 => -5.26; 127.3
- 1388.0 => -5.30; 131.3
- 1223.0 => -5.35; 138.4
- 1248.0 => -5.30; 131.6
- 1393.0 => -5.29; 130.7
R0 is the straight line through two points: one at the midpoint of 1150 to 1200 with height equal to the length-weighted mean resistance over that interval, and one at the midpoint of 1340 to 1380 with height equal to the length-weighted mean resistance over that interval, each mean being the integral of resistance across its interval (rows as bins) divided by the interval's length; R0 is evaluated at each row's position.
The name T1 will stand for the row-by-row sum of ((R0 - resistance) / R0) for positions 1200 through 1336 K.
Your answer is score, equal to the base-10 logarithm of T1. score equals -0.3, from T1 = 0.5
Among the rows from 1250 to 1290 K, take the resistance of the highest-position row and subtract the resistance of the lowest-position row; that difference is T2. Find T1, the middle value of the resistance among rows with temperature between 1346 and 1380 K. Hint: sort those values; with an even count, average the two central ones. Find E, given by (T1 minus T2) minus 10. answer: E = 132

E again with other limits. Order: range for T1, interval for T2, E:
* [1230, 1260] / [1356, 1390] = 145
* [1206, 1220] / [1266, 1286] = 123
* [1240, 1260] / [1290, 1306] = 123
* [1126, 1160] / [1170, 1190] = 94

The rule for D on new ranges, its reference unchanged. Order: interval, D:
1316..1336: 5.7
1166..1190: 0.8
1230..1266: -2.2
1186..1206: 0.1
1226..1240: -2.2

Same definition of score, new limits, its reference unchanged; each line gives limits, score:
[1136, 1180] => 0.0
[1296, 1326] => -0.4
